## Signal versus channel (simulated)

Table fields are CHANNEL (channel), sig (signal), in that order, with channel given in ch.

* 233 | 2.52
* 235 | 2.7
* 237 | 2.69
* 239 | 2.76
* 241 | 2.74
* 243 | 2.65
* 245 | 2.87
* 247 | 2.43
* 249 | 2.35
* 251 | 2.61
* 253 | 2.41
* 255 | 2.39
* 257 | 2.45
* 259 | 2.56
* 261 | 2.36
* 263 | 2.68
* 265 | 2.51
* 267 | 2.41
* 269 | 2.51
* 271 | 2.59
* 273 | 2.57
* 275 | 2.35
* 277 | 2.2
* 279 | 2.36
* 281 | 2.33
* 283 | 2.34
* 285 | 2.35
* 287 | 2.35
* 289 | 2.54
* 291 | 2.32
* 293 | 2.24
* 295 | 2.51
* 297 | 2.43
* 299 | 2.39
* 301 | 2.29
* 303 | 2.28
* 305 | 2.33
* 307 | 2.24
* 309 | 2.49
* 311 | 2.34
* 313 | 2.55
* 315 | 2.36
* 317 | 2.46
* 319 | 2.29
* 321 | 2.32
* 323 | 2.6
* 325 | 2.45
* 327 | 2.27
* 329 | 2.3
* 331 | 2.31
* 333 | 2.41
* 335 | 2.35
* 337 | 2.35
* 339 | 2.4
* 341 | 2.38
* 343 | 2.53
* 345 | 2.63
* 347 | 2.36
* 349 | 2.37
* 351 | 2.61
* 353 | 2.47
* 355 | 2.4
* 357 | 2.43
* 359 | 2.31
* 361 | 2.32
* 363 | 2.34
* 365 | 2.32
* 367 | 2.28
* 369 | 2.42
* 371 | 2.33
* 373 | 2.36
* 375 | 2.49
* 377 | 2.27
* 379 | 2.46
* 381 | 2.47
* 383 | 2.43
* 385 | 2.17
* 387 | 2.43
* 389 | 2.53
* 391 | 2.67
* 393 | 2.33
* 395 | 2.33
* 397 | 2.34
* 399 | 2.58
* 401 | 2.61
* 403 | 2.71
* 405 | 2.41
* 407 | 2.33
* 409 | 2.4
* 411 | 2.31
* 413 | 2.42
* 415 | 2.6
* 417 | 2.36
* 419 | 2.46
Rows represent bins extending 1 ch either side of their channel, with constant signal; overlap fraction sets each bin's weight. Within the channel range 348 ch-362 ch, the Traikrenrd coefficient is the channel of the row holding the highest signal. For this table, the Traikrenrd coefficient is 351 ch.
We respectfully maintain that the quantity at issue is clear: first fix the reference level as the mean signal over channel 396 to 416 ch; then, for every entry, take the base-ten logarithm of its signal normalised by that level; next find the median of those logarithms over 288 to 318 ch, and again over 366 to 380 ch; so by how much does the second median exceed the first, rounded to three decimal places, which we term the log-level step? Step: 0.000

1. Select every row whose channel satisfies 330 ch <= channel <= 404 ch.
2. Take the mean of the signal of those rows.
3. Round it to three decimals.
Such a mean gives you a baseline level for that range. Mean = 2.419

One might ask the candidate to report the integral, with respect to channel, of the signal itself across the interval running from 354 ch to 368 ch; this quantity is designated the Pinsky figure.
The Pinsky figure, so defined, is 32.8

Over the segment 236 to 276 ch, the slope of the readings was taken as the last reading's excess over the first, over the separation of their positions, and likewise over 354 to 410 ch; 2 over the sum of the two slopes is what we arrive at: -224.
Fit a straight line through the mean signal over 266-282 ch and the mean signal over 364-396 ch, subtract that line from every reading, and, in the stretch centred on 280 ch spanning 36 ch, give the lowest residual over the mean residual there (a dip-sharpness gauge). -27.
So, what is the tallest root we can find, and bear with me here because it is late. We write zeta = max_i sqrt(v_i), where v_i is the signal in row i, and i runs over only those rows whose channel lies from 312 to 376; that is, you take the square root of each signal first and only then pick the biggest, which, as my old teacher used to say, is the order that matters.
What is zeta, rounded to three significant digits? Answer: 1.62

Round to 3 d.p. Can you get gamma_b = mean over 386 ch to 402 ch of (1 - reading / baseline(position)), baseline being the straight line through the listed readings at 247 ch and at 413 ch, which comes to -0.023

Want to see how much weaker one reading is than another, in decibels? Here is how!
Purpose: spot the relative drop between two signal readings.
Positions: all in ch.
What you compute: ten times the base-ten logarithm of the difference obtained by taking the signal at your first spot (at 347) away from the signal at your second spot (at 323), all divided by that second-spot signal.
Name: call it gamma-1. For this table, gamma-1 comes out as -10.3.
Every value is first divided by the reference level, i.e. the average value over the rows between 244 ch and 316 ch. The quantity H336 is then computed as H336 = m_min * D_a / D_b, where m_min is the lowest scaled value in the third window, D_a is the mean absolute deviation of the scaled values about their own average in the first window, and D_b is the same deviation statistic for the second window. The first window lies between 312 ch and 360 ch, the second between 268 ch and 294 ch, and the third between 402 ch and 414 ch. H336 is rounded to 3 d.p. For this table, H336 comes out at 0.797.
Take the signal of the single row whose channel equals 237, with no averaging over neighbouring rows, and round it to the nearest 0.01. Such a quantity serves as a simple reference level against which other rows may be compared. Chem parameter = 2.69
